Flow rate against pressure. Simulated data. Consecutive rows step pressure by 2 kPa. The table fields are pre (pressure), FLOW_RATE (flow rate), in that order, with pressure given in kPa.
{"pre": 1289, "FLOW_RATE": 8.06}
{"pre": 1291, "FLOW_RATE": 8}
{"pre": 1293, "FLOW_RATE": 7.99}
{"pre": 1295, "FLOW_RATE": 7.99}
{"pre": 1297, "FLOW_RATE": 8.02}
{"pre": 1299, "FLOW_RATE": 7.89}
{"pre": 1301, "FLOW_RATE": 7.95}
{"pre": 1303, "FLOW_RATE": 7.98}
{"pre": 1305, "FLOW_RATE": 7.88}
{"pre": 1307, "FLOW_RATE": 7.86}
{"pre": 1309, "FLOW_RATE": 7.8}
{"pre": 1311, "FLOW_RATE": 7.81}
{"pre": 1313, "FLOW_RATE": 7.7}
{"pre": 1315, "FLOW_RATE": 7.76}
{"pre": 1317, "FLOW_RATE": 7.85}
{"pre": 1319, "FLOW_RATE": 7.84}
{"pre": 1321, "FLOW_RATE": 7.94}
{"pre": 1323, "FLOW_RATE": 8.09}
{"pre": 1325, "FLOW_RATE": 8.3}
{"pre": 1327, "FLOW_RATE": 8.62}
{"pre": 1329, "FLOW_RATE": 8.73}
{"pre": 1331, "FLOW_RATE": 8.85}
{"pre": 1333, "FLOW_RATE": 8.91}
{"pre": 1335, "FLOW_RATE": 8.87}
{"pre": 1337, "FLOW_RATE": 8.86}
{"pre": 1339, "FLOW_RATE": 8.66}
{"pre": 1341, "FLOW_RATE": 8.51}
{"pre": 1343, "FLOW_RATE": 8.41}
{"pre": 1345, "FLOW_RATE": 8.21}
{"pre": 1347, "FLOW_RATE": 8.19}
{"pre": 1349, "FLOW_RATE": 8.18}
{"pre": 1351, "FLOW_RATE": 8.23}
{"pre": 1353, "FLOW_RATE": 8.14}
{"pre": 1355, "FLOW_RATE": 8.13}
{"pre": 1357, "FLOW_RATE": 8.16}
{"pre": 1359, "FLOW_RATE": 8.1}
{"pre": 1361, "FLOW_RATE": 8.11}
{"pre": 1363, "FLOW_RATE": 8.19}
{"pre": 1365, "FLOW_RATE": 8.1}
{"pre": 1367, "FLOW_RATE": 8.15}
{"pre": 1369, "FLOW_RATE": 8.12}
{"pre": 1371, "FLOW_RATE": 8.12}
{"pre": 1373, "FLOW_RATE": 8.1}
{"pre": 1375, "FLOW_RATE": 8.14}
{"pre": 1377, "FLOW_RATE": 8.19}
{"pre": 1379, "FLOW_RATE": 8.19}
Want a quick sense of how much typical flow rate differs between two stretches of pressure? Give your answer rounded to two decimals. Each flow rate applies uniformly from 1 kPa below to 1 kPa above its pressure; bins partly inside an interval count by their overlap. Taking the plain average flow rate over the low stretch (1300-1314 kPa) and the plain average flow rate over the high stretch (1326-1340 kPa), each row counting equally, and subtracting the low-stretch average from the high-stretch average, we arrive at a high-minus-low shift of 0.93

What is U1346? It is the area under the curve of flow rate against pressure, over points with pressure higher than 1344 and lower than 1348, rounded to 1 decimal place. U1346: 32.8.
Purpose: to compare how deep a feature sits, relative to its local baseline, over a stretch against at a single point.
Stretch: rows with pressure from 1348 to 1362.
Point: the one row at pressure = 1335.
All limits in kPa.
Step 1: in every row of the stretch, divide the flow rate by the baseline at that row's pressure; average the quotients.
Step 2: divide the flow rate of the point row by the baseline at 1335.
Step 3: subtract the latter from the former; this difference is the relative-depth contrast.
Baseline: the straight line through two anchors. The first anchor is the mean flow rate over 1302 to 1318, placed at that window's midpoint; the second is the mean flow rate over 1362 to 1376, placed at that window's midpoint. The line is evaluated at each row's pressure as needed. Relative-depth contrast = -0.10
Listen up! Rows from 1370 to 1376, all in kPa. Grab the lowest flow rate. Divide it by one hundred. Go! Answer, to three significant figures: 0.0810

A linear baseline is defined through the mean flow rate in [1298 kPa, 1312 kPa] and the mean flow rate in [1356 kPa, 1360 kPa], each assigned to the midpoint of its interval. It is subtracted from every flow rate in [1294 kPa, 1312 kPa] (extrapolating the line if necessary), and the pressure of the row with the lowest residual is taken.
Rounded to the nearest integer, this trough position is 1309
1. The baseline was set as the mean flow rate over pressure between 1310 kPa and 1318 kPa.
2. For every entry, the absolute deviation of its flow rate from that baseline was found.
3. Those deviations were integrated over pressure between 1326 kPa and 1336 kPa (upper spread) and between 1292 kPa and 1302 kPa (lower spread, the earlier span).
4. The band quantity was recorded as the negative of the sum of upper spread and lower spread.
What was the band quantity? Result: -12.0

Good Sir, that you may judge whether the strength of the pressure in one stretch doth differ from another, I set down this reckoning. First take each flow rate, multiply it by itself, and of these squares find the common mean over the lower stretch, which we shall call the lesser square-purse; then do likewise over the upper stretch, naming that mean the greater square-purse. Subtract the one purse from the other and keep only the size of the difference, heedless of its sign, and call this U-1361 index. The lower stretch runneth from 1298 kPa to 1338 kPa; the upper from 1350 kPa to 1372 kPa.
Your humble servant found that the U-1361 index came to 0.7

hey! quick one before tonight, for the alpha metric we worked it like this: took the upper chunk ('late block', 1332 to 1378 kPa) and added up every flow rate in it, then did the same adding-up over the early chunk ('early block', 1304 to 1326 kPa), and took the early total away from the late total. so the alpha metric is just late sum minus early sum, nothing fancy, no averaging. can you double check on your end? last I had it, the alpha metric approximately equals 104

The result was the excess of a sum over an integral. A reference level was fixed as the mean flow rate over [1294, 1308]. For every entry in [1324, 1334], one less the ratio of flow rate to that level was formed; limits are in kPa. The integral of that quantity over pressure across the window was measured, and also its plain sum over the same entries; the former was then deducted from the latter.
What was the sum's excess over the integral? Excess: 0.47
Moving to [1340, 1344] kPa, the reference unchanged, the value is 0.13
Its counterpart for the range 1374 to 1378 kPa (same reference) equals 0.06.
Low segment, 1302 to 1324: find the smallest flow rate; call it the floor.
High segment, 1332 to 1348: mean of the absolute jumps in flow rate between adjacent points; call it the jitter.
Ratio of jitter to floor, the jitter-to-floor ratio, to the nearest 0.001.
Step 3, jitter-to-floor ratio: 0.013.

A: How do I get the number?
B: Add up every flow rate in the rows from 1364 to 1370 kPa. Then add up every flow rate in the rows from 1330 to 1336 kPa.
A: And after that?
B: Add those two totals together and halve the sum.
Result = 25.5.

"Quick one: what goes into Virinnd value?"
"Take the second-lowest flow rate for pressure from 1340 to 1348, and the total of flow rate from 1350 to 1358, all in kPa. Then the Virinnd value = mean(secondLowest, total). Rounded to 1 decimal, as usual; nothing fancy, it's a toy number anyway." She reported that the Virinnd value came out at 20.4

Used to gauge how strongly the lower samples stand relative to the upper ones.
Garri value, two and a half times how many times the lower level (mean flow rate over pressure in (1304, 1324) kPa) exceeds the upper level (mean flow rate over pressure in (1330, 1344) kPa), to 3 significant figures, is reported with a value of 2.25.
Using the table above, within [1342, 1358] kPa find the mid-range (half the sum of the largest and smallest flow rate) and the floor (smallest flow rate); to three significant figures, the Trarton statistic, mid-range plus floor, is 16.4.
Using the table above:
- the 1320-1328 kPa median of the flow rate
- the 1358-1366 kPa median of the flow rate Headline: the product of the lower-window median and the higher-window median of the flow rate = 66.4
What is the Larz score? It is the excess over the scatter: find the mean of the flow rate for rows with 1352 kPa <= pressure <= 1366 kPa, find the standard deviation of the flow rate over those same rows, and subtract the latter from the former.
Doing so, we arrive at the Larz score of 8.10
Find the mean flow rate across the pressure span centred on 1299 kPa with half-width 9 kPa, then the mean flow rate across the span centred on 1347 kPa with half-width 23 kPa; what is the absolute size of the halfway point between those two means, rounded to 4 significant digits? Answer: 8.165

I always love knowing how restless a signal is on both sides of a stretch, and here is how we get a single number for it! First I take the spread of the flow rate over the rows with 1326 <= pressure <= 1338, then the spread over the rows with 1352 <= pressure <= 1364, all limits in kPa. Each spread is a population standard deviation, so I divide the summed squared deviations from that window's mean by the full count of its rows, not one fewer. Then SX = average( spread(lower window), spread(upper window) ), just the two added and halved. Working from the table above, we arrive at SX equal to 0.065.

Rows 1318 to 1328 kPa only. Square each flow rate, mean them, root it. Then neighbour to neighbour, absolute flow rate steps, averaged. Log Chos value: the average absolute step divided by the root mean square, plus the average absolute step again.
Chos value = 0.22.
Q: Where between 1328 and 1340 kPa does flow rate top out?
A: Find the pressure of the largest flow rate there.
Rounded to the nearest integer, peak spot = 1333 kPa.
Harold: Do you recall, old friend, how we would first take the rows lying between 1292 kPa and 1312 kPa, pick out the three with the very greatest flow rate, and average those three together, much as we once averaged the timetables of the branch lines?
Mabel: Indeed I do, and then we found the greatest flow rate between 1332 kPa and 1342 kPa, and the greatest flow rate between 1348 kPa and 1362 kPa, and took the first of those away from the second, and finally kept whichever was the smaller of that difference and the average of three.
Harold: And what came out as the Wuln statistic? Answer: -0.68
